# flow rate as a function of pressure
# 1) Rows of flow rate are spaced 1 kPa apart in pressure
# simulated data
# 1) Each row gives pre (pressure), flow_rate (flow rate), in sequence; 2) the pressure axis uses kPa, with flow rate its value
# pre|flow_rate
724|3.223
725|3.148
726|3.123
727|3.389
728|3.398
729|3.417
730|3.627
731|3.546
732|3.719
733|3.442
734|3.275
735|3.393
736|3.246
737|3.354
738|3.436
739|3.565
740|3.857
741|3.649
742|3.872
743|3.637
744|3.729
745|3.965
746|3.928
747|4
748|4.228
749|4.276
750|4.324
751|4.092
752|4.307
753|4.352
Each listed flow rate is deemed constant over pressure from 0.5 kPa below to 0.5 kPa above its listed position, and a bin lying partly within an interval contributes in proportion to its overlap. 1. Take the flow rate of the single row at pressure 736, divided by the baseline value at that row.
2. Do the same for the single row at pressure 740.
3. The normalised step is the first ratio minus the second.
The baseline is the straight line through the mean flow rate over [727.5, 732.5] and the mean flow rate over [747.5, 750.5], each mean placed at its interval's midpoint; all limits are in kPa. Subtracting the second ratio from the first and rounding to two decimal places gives -0.12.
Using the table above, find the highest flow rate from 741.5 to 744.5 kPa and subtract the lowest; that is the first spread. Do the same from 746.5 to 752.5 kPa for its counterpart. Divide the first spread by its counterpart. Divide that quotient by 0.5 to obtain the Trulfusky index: 1.5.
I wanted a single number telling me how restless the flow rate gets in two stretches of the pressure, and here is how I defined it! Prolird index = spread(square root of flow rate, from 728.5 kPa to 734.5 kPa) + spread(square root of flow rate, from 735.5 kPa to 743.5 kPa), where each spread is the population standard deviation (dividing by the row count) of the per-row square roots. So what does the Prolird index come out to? 0.095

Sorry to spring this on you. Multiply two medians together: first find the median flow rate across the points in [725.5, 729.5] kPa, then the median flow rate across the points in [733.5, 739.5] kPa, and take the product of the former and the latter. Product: 11.4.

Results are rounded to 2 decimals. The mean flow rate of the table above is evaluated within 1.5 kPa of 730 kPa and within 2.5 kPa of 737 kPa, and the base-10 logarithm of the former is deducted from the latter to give 2.85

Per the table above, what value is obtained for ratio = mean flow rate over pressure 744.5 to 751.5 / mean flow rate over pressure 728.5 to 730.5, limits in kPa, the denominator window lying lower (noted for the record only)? 1.17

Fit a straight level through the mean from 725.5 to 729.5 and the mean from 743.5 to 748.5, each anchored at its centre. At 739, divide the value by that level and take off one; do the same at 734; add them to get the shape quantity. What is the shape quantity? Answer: -0.12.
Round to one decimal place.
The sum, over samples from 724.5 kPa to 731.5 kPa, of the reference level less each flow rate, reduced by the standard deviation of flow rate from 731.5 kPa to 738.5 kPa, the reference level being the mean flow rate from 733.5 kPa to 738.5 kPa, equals -0.4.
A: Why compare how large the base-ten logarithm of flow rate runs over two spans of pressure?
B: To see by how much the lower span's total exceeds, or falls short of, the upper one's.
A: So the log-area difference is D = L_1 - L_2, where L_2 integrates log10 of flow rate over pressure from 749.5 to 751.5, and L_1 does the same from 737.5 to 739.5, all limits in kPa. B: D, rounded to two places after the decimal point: -0.16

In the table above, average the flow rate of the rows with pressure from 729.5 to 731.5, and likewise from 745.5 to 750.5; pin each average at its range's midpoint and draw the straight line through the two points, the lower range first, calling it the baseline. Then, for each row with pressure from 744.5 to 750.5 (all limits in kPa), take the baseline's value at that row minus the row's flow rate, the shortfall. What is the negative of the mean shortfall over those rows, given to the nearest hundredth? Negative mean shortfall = -0.01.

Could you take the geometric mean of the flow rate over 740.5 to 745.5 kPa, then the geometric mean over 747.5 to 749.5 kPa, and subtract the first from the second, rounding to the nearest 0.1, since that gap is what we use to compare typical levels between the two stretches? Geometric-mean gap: 0.5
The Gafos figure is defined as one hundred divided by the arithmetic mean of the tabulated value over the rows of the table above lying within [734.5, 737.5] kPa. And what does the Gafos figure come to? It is 30.0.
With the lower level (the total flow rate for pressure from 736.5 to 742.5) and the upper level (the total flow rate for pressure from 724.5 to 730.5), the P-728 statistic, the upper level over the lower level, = 0.92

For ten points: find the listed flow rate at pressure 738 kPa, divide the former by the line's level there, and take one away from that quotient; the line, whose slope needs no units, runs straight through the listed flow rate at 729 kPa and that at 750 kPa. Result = -0.097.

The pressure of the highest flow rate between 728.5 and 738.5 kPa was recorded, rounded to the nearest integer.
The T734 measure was 732 kPa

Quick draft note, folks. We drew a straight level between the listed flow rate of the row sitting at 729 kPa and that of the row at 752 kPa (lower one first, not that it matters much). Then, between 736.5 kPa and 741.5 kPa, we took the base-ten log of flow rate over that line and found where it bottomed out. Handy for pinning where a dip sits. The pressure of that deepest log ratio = 737 kPa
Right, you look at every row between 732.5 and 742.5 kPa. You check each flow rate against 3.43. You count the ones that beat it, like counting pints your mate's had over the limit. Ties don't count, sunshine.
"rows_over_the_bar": 6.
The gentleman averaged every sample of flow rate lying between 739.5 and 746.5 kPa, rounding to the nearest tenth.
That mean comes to 3.8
